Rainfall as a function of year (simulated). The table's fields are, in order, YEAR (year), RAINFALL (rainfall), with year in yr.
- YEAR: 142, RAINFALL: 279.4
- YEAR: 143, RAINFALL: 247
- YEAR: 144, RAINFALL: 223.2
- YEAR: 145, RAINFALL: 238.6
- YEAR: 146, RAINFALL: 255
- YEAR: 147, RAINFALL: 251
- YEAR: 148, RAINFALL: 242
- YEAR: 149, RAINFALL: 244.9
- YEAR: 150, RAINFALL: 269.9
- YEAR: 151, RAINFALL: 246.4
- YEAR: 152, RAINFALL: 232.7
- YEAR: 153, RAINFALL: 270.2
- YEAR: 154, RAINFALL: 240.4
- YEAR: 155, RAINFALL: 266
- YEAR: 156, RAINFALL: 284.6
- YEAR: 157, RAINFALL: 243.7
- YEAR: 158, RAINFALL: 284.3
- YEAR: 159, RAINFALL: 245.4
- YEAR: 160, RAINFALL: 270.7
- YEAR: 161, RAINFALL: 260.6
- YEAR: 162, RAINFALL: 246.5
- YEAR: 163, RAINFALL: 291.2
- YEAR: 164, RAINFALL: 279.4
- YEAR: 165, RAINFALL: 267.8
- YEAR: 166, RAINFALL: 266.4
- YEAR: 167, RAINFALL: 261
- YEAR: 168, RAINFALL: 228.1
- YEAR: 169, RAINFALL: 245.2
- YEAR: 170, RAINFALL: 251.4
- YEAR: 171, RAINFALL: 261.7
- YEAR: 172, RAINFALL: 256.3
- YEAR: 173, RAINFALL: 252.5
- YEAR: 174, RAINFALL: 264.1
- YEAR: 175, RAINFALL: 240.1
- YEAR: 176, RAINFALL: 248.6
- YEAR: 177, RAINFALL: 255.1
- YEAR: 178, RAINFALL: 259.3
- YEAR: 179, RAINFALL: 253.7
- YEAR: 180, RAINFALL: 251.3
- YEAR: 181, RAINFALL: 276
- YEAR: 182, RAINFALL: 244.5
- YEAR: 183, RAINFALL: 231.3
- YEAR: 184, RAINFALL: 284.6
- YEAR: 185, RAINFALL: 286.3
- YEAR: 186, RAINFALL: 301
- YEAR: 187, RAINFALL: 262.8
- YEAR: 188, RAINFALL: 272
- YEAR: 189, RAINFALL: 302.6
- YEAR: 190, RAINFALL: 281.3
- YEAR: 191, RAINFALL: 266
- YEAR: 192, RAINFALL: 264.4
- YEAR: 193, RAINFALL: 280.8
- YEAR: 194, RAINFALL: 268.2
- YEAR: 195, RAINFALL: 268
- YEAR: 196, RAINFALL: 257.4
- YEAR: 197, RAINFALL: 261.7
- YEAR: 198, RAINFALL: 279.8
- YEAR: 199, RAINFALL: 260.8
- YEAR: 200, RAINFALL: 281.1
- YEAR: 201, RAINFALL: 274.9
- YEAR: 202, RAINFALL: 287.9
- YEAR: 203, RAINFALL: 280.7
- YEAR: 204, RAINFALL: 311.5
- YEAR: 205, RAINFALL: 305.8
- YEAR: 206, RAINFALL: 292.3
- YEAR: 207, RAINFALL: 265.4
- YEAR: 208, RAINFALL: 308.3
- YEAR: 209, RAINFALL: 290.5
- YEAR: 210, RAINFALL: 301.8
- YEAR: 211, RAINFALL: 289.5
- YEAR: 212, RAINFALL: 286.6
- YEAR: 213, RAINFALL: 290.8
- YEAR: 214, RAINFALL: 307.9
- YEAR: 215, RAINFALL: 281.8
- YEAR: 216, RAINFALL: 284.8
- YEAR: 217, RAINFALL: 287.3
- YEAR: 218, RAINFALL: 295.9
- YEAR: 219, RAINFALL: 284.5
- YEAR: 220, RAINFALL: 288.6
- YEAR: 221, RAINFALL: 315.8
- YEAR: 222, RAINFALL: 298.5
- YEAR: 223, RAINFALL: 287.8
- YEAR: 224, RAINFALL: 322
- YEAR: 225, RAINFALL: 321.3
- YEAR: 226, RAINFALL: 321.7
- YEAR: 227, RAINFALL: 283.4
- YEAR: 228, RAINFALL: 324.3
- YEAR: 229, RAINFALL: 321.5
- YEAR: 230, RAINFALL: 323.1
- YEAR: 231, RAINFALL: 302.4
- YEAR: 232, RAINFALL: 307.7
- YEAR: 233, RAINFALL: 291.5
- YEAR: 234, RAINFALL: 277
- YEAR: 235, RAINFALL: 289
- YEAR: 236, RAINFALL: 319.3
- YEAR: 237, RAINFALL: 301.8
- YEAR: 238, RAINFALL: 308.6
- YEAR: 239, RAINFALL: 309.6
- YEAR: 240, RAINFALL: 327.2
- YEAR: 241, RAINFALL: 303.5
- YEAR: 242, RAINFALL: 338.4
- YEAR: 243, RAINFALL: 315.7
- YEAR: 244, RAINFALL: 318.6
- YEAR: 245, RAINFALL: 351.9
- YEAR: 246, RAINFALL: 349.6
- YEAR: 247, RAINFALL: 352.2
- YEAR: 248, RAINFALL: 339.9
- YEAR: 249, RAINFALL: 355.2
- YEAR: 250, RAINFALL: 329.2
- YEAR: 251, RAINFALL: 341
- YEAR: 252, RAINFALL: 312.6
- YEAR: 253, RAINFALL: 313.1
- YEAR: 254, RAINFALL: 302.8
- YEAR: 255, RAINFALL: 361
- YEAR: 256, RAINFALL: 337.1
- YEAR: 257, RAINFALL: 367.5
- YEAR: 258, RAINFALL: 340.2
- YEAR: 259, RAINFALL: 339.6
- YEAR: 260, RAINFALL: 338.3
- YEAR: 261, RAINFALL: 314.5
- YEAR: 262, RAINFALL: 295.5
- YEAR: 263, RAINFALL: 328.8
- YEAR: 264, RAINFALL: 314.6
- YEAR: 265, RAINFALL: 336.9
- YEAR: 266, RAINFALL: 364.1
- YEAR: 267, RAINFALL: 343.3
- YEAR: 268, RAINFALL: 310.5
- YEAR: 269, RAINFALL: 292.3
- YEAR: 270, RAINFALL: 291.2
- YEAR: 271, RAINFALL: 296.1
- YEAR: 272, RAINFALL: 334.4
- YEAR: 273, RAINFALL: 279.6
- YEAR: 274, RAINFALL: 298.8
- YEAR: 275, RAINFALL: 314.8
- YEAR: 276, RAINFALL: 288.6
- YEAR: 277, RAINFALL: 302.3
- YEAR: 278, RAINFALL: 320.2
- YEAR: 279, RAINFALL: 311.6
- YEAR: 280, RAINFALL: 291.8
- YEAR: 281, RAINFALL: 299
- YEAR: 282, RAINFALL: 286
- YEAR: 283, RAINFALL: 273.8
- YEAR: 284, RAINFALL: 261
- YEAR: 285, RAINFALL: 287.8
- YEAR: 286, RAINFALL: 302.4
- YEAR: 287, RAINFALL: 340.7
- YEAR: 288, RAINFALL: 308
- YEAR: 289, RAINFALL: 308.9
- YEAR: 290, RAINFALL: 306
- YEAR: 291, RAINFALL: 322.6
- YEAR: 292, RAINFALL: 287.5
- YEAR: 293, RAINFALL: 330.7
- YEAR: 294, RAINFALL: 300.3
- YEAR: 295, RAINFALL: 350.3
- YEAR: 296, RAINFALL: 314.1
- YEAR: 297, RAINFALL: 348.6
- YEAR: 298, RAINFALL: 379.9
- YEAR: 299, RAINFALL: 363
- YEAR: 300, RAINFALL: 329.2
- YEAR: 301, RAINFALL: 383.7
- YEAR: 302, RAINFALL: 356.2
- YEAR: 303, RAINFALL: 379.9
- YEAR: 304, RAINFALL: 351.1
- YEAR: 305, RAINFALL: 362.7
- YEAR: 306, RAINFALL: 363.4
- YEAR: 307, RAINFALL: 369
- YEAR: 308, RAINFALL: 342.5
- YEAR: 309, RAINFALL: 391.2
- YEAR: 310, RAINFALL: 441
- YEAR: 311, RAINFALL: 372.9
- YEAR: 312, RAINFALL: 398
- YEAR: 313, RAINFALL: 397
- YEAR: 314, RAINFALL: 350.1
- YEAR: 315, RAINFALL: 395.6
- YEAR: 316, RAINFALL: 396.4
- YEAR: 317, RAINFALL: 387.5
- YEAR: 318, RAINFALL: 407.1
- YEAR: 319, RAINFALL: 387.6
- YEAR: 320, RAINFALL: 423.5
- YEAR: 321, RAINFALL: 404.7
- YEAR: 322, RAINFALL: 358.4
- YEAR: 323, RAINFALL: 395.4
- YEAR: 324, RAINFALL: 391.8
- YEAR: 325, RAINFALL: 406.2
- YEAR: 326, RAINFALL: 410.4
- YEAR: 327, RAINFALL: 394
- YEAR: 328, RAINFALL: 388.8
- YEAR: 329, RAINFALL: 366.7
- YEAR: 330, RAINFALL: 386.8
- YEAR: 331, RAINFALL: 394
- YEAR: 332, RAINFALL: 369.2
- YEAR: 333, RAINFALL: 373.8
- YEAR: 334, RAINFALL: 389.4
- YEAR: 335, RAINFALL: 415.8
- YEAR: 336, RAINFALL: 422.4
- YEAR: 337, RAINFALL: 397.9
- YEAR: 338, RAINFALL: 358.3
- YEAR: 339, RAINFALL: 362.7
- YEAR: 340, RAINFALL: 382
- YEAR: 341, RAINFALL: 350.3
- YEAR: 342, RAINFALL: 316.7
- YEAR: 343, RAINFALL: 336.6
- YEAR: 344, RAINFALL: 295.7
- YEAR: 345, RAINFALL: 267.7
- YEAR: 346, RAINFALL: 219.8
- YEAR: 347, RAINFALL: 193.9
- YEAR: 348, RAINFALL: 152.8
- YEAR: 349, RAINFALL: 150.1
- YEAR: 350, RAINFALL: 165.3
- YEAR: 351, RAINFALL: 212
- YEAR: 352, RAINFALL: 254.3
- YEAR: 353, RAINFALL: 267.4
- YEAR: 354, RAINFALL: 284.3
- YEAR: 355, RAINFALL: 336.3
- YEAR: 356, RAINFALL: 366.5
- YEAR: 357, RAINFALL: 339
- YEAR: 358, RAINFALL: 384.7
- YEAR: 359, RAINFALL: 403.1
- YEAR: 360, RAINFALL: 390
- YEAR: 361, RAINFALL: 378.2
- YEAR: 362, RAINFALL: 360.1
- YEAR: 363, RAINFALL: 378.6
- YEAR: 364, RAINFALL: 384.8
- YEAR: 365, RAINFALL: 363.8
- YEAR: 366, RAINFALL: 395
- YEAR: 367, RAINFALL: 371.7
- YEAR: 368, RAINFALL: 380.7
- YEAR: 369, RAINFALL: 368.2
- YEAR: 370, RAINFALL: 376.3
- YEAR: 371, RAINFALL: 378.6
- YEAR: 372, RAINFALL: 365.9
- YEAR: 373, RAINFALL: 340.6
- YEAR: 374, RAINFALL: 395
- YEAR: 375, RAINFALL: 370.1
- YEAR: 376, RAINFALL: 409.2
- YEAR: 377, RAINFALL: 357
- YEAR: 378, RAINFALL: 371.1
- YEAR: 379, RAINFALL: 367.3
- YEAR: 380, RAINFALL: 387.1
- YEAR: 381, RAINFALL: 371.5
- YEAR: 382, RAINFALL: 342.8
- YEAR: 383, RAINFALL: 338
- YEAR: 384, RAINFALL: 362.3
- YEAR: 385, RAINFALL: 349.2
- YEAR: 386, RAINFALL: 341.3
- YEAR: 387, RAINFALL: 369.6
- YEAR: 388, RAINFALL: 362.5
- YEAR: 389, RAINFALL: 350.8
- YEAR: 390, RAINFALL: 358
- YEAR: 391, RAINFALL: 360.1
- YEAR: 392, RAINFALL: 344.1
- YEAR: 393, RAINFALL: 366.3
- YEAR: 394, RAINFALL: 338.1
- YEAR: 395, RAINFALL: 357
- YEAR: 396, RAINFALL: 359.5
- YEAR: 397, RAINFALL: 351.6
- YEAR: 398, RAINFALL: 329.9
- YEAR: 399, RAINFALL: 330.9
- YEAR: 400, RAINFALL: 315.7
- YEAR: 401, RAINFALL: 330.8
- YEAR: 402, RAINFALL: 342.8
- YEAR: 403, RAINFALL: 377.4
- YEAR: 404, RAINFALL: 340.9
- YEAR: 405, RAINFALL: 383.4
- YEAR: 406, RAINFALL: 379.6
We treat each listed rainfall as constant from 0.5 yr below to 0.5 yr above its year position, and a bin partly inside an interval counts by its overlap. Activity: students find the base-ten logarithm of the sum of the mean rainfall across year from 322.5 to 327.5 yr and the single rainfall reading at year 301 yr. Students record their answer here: 2.89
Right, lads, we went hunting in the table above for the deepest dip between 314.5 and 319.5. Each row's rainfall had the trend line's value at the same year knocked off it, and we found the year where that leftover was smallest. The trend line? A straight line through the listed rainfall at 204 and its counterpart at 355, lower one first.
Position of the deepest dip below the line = 319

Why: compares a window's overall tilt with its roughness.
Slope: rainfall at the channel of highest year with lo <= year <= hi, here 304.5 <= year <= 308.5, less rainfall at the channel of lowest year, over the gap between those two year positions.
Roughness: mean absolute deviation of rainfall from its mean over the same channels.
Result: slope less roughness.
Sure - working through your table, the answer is -15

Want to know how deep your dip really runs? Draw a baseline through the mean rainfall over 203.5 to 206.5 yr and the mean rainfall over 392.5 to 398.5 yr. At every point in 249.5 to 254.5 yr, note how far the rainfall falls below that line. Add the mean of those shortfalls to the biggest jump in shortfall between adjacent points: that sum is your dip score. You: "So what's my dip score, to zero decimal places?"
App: 24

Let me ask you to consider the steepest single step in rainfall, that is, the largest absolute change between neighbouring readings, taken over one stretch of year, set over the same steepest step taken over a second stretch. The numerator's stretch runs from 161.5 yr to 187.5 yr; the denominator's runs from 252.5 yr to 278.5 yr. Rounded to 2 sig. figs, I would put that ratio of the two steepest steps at 0.92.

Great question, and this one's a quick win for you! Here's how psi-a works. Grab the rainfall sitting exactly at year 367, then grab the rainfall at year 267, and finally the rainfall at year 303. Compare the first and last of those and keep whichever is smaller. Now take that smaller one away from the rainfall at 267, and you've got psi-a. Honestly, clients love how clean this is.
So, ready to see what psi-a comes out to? -28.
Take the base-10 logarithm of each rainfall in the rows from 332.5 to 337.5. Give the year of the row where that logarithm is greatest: 336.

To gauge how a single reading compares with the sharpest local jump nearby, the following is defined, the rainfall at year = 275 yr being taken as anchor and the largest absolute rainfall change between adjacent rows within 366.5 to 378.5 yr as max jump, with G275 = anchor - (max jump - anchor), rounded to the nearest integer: 575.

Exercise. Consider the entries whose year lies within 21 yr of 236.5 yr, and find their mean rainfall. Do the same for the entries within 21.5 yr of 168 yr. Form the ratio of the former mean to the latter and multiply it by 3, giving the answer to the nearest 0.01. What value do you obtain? 3.64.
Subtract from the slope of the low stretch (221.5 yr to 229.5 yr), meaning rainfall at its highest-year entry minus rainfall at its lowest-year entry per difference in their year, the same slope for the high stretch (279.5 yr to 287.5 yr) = -4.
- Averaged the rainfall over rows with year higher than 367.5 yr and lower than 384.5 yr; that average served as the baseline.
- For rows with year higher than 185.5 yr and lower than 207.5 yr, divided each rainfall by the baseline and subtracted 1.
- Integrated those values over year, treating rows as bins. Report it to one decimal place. -5.4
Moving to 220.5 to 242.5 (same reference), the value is -3.6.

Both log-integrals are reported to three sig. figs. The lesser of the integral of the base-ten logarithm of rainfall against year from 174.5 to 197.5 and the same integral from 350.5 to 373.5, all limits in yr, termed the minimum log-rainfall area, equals 55.7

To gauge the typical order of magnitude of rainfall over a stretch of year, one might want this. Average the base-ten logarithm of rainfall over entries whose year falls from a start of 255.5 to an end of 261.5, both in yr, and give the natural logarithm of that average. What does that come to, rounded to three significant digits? 0.928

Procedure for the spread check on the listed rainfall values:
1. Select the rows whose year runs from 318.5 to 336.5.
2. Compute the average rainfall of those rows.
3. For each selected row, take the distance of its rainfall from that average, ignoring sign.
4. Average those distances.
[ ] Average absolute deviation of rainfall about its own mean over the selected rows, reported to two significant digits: 14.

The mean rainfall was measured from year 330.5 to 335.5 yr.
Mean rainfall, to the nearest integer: 388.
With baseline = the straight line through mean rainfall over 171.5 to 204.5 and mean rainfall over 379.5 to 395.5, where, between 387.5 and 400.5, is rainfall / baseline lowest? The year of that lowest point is 400 yr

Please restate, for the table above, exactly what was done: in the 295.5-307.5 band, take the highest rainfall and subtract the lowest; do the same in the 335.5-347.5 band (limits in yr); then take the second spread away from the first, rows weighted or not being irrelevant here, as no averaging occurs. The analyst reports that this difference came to -159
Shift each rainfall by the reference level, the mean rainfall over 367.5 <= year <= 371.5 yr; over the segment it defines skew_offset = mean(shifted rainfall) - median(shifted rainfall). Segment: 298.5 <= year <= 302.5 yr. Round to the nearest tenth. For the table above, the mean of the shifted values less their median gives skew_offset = -1.6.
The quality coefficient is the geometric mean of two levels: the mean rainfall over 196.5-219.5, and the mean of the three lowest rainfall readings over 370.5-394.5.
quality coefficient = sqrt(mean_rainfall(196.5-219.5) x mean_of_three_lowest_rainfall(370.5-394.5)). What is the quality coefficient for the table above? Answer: 312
